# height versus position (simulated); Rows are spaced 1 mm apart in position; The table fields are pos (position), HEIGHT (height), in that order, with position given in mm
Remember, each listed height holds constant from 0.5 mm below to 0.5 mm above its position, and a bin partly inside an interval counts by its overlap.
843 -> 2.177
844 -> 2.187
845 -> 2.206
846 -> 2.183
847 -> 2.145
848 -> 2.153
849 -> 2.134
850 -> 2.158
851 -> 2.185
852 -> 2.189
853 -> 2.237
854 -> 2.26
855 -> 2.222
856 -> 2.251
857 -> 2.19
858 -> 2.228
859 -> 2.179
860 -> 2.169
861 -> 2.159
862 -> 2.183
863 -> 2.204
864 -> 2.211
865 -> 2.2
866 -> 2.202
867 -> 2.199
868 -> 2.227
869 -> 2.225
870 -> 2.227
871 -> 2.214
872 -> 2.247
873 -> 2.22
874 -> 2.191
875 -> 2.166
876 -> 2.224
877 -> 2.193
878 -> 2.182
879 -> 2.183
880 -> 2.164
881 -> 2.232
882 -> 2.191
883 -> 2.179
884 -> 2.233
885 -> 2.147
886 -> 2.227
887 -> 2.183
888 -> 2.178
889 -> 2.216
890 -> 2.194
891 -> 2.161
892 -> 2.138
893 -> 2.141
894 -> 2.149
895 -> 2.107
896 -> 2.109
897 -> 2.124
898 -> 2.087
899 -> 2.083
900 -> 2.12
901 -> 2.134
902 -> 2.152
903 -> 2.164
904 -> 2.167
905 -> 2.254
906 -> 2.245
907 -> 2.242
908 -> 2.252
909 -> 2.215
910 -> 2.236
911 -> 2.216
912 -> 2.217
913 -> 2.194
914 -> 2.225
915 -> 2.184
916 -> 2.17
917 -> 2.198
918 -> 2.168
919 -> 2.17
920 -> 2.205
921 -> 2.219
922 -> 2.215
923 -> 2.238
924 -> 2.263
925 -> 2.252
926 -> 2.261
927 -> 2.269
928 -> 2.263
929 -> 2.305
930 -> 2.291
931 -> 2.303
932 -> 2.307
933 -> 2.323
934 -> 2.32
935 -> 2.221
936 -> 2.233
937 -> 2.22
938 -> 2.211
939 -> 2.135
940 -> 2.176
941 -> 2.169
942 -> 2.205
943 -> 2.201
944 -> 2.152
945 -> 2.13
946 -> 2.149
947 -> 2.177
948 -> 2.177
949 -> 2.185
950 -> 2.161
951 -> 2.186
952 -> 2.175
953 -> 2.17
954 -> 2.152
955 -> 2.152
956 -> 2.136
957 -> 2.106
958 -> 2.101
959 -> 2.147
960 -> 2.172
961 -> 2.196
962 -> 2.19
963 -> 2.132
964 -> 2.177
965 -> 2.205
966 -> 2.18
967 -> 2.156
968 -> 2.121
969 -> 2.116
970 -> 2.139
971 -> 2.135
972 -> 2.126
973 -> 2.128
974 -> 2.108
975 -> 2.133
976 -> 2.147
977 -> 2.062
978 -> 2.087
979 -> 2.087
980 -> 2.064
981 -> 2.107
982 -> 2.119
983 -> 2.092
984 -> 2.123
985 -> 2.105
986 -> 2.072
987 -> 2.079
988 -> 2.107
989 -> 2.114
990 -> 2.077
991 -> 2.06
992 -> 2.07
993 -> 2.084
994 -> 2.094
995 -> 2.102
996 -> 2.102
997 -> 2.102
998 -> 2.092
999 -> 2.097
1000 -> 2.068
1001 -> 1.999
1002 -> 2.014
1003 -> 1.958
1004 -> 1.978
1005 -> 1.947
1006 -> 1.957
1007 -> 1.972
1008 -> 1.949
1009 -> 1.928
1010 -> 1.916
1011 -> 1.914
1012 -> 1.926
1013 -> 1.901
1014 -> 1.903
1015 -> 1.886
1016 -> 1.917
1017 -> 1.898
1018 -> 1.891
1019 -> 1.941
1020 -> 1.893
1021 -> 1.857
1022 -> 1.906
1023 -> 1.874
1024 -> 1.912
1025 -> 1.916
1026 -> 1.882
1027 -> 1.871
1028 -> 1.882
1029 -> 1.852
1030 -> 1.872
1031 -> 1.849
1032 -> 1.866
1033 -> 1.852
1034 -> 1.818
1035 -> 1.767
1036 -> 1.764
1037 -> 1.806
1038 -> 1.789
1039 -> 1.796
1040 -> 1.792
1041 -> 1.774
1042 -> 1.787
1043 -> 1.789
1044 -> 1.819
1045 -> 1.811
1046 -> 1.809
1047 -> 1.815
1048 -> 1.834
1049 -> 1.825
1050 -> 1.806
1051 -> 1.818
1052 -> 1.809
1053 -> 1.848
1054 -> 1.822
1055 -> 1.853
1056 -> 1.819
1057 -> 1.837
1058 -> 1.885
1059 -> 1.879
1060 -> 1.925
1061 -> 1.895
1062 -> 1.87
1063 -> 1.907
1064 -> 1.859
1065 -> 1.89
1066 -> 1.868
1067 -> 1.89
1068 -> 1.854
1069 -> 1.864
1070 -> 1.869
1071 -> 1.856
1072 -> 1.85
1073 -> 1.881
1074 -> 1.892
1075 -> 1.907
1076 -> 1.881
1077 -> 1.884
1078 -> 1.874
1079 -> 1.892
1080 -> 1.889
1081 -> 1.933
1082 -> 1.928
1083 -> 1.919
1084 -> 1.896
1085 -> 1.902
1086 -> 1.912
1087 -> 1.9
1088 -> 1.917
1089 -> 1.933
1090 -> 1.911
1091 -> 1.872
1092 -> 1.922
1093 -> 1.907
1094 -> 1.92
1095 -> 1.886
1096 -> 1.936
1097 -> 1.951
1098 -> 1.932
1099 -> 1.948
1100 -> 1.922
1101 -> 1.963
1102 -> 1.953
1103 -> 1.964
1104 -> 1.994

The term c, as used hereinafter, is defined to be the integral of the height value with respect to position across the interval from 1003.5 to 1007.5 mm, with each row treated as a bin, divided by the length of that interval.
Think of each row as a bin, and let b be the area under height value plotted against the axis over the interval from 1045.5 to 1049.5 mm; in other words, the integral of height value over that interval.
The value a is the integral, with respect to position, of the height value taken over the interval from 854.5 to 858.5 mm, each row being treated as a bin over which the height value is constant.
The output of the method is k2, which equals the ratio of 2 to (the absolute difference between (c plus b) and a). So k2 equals 5.6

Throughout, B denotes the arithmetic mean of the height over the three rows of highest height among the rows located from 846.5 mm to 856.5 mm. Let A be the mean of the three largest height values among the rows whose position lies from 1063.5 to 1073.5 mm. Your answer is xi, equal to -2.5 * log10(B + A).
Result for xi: -1.54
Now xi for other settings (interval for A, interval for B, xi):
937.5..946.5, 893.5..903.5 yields -1.60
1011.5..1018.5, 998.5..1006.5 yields -1.50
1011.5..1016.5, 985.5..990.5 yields -1.51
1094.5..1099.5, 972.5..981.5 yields -1.53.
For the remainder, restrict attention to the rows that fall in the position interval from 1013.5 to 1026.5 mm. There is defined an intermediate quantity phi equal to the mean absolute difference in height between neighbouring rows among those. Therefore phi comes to 0.0304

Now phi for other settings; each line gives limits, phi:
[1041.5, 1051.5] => 0.0119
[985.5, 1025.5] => 0.0212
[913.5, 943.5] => 0.0220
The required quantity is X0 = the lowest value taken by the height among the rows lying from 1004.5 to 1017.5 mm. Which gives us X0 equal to 1.886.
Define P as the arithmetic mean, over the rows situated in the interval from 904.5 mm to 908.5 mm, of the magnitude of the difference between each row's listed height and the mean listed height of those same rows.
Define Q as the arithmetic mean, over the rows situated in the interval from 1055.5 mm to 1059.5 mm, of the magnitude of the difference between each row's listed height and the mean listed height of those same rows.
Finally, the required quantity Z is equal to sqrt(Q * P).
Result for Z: 0.011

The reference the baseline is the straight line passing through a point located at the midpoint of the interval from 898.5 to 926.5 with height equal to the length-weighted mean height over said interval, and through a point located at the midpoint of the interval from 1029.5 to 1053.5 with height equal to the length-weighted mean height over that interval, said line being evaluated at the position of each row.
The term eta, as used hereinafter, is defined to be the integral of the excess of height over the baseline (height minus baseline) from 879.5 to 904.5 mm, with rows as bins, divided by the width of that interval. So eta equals -0.10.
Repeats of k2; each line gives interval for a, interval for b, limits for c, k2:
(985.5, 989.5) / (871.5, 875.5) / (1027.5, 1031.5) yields 0.9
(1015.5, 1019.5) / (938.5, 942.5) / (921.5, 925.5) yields 0.6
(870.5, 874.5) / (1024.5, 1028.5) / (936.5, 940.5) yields 2.3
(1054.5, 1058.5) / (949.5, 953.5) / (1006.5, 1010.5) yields 0.6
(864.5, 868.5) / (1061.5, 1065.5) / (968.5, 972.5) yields 2.4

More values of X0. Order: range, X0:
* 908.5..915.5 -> 2.184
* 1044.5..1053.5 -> 1.806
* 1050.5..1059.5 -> 1.809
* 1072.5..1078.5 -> 1.874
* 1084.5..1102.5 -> 1.872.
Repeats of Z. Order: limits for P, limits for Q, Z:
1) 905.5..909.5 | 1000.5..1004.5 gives 0.015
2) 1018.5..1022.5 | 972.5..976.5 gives 0.016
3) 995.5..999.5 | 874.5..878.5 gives 0.008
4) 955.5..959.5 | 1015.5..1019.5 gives 0.018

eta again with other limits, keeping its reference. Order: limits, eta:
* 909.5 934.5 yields 0.07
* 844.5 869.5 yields -0.17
